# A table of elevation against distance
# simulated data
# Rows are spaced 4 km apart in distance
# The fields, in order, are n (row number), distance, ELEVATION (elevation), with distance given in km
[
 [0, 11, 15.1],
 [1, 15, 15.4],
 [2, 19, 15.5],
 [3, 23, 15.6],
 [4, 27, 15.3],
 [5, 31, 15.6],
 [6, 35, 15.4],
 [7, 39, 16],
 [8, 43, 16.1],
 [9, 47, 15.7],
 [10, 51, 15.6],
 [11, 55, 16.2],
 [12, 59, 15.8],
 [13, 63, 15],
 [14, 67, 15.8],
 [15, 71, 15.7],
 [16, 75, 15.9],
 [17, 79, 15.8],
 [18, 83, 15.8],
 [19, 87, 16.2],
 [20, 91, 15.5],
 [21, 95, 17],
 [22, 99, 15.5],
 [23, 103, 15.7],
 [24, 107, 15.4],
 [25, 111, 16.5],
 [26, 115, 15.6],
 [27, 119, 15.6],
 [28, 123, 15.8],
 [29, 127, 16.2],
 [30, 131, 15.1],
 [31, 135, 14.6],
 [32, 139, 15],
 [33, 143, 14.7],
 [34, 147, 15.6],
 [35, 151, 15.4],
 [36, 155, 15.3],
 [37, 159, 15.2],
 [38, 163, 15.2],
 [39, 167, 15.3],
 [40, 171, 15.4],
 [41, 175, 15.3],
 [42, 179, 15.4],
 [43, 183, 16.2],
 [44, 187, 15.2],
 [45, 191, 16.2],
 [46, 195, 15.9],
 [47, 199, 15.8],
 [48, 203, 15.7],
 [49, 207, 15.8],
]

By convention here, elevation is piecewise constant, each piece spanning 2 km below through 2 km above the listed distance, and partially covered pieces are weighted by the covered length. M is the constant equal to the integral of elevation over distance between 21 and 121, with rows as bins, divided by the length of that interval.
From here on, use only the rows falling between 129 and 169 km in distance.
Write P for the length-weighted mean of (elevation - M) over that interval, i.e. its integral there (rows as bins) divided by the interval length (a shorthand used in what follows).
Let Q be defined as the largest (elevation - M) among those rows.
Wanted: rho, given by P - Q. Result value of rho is -0.5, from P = -0.63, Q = -0.17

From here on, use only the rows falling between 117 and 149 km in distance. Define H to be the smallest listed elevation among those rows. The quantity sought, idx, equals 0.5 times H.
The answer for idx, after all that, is 7.30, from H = 14.6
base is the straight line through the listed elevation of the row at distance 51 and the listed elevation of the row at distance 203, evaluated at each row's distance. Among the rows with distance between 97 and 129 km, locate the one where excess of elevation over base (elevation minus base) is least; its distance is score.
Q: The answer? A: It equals 107 km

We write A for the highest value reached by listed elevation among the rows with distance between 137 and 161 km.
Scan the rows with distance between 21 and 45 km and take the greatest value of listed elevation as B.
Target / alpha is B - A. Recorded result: 0.50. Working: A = 15.6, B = 16.1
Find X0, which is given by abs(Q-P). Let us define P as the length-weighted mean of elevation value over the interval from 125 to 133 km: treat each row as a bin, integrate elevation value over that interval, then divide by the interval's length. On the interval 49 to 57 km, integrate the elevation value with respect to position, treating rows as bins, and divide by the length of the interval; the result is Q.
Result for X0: 0.25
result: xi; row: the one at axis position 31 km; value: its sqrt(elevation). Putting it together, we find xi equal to 3.95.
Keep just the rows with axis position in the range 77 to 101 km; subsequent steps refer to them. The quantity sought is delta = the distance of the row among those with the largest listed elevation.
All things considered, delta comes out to 95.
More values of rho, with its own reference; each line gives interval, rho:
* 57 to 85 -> -0.2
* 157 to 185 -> -0.8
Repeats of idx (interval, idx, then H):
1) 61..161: 7.30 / 14.6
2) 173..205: 7.60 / 15.2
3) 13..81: 7.50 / 15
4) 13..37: 7.65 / 15.3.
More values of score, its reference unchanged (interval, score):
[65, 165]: 135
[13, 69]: 63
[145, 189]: 187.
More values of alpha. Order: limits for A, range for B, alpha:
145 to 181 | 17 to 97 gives 1.40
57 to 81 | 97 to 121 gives 0.60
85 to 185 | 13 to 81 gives -0.80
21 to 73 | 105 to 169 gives 0.30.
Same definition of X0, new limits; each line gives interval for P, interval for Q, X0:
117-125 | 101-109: 0.15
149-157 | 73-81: 0.50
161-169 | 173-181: 0.10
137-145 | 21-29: 0.60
